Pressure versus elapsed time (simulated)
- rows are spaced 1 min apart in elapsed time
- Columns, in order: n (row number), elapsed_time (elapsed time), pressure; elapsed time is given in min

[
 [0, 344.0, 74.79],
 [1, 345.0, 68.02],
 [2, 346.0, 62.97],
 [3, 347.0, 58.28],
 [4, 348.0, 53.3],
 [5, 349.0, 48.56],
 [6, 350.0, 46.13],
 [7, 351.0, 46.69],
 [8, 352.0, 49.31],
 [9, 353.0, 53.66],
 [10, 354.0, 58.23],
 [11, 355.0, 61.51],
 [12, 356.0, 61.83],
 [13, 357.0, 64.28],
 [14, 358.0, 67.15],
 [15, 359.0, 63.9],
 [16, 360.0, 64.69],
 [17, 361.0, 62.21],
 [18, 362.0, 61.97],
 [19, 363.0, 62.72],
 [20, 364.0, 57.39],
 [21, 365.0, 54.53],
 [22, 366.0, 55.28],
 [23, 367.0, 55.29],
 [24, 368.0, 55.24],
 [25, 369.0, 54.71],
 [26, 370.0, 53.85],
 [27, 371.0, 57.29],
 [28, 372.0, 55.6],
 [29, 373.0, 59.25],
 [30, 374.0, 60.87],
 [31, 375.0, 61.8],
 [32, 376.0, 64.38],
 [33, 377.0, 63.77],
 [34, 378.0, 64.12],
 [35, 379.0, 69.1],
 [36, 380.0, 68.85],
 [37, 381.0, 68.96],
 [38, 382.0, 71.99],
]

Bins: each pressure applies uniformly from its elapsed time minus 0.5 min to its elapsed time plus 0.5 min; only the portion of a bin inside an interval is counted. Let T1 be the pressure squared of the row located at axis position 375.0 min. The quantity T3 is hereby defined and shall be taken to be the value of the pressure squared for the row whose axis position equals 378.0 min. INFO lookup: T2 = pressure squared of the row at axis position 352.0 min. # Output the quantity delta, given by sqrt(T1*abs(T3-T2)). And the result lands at 2533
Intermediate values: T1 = 3819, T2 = 2431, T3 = 4111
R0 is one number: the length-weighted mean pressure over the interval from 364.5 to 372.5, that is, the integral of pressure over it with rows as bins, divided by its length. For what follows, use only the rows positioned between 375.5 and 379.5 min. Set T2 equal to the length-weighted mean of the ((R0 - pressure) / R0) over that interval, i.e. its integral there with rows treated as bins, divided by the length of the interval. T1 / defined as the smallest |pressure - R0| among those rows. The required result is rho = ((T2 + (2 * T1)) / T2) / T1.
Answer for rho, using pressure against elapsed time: -11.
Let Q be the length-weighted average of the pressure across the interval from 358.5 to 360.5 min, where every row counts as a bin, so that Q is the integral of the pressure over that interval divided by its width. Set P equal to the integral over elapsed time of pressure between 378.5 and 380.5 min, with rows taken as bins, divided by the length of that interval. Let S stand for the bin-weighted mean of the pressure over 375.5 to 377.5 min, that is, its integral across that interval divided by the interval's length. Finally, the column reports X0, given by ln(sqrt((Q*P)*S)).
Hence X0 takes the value 6.28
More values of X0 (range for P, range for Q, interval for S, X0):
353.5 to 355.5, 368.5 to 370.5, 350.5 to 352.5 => 5.98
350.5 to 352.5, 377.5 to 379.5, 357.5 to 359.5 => 6.13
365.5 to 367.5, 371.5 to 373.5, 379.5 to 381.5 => 6.15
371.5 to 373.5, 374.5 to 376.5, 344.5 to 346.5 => 6.19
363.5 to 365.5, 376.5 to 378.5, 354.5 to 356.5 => 6.15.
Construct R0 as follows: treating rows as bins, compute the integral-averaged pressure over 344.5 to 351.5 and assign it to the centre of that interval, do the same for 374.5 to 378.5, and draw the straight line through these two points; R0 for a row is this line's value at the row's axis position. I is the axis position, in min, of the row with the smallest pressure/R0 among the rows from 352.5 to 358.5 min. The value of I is 353.0 min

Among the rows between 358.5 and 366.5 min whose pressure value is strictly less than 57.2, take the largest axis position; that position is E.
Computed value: 366.0 min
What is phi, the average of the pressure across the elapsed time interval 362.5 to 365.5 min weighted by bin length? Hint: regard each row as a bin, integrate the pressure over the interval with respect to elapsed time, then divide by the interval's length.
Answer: 58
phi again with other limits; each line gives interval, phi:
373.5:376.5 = 62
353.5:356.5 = 61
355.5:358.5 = 64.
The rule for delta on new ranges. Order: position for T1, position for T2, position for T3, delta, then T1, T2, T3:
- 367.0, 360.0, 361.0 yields 981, 3057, 4185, 3870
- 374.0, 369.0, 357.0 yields 2054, 3705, 2993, 4132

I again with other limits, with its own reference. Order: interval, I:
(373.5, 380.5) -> 374.0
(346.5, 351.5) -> 350.0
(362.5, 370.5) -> 370.0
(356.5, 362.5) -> 362.0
